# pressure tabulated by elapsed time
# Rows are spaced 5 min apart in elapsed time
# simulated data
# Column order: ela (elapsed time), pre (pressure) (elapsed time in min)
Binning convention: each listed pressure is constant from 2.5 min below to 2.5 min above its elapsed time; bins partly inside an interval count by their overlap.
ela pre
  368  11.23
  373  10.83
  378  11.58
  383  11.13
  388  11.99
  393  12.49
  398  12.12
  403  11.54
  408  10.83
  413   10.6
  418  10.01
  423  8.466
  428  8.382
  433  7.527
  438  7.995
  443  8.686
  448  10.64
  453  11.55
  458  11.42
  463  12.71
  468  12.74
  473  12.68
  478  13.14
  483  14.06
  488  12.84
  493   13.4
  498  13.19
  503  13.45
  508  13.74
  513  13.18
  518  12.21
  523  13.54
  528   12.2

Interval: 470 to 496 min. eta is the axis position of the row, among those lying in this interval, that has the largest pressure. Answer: 483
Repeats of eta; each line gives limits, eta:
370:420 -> 393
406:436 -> 408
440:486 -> 483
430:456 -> 453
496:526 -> 508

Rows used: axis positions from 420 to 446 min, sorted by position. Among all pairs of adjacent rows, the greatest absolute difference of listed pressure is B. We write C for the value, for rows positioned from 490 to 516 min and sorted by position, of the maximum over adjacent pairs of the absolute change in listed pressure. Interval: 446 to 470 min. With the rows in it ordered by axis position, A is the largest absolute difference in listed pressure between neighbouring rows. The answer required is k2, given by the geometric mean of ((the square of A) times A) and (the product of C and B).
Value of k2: 1.01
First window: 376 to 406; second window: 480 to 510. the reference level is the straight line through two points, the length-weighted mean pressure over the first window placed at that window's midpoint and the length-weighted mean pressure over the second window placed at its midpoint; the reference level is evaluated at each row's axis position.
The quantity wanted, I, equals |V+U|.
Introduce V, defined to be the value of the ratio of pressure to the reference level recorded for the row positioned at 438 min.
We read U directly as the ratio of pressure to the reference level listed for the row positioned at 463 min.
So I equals 1.62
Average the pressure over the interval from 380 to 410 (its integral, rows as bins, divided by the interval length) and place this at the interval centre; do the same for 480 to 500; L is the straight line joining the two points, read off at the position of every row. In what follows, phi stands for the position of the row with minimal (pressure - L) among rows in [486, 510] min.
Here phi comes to 488 min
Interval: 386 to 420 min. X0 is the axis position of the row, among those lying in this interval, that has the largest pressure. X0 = 393 min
